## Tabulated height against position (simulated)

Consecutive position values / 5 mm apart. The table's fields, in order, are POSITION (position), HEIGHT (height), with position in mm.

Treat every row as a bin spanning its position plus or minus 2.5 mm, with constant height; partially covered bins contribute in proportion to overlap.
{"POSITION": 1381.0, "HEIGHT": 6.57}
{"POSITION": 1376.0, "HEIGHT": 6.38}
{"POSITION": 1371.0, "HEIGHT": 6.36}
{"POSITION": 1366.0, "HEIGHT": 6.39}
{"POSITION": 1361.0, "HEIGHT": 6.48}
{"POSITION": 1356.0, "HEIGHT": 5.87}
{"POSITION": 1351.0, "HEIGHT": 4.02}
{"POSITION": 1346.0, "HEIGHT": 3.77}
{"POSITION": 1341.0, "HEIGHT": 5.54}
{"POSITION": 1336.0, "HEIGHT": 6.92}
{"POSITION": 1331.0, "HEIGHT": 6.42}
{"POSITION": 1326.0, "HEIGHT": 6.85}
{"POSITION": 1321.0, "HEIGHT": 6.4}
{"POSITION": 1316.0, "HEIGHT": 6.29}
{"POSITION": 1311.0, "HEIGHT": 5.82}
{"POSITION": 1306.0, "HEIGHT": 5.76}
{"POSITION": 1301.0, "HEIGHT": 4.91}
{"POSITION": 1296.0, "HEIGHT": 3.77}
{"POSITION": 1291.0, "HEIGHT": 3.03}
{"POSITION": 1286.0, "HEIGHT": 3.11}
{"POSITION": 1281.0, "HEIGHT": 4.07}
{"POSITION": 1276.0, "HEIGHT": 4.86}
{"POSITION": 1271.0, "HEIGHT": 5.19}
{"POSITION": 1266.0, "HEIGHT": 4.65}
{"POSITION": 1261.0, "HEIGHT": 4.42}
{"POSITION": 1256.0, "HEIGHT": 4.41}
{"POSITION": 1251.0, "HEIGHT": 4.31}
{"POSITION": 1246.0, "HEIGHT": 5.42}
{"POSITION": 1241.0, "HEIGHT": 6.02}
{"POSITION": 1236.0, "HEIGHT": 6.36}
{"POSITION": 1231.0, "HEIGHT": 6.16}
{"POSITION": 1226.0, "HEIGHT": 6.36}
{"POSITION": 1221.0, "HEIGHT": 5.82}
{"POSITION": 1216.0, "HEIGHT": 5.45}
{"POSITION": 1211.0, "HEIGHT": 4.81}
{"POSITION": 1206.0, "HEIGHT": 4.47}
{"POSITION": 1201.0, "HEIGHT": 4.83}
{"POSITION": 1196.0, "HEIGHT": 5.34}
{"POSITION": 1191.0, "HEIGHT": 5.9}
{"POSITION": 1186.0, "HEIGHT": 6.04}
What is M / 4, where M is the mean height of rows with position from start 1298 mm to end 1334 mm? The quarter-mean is 1.5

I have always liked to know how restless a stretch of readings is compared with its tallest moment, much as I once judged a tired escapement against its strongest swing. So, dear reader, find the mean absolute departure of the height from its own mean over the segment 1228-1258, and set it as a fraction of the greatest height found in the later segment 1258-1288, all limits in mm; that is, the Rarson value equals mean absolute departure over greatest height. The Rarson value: 0.14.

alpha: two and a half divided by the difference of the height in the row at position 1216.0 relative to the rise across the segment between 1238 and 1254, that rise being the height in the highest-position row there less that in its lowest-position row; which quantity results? 0.35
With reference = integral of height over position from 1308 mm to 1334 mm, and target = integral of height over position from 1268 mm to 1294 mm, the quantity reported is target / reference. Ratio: 0.64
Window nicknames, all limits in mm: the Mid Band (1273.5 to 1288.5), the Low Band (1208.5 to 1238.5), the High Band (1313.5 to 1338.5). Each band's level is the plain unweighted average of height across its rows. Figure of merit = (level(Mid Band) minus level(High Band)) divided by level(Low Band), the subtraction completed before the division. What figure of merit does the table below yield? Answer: -0.44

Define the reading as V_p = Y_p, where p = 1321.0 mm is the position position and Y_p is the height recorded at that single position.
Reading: 6.4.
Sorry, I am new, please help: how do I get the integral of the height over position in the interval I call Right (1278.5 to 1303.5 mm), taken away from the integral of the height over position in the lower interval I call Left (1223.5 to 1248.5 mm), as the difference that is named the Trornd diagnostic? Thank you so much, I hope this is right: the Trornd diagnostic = 57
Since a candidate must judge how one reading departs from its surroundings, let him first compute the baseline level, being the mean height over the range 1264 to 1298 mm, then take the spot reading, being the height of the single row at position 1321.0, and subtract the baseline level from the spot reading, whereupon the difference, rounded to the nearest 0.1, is 2.3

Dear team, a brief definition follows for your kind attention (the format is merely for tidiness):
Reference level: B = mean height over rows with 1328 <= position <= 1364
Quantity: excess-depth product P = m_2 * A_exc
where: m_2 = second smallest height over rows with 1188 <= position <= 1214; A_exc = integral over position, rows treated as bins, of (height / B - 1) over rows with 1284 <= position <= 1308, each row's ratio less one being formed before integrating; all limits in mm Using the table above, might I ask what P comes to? -31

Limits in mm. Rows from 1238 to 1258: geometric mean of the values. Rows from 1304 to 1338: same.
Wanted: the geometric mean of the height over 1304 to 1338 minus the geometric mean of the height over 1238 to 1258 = 1.3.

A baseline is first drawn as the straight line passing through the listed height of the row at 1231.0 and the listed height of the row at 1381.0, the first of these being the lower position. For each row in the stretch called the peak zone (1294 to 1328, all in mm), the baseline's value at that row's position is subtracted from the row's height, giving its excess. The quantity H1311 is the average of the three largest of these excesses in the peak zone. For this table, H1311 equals 0.11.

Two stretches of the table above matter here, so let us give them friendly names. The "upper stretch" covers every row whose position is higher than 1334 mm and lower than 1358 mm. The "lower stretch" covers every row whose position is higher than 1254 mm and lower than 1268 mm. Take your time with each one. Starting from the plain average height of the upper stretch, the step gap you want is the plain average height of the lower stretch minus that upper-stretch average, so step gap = -0.7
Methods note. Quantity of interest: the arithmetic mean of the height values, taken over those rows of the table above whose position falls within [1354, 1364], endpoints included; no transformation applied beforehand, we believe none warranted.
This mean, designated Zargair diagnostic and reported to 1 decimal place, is 6.2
